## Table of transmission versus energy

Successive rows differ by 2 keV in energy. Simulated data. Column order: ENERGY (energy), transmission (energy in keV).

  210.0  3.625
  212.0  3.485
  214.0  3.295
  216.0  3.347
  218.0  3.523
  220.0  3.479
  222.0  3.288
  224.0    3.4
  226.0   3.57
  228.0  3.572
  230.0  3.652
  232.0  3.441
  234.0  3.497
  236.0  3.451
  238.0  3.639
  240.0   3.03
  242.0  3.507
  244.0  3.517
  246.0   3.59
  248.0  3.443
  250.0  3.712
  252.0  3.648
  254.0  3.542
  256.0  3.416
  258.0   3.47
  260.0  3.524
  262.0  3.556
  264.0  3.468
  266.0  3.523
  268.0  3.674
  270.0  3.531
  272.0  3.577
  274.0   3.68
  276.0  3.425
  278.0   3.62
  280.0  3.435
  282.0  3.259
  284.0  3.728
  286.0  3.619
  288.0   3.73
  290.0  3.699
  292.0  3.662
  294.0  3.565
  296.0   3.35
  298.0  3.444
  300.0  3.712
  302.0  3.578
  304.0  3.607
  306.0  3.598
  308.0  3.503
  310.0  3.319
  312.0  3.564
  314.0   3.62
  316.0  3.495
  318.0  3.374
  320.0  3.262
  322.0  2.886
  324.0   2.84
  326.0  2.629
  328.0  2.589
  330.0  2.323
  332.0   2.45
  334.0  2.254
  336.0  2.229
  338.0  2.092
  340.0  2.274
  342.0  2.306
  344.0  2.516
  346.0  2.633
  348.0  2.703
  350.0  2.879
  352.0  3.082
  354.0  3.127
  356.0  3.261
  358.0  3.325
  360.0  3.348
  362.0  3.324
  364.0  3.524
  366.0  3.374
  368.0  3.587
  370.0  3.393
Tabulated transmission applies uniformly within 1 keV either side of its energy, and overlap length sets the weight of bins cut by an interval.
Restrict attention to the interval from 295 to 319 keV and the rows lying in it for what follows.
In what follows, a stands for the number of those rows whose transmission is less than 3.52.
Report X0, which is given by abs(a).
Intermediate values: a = 6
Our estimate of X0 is 6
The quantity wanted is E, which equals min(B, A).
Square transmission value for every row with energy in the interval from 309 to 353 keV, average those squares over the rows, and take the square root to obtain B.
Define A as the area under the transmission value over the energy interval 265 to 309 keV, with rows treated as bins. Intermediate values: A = 157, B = 2.83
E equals 2.83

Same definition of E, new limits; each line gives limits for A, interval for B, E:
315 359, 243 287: 3.55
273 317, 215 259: 3.49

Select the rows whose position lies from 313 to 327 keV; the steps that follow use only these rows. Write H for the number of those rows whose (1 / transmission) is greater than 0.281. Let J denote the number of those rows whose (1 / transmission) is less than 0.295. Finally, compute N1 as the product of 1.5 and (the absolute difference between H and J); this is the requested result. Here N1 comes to 6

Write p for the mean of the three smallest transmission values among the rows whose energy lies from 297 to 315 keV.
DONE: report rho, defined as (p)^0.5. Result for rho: 1.85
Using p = 3.42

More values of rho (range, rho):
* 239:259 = 1.82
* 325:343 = 1.48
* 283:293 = 1.91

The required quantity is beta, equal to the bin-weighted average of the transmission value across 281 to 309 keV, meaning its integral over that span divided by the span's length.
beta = 3.58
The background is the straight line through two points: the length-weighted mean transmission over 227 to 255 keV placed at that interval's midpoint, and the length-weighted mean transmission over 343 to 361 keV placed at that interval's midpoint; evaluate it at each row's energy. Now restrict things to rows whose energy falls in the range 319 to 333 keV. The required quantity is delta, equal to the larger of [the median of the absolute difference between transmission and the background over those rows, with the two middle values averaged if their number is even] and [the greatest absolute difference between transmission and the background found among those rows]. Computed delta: 0.77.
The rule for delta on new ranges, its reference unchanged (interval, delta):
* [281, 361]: 0.96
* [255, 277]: 0.32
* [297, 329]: 0.51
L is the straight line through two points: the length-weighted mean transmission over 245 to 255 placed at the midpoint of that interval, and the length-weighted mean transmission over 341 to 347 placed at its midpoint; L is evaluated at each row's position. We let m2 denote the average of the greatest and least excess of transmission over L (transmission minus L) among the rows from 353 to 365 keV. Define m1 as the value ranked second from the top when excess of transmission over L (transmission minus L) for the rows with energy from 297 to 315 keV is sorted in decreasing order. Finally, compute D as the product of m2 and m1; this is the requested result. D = 0.72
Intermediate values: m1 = 0.7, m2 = 1.0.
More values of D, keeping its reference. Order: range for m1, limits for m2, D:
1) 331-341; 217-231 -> 0.10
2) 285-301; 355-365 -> 0.64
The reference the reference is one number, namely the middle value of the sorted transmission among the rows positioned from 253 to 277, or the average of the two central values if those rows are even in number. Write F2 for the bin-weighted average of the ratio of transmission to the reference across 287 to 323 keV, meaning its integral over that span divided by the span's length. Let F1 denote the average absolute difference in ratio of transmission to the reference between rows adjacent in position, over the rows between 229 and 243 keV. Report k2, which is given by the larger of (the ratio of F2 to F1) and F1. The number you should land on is 13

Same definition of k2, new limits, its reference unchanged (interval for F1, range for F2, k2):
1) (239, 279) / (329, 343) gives 18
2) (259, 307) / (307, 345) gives 21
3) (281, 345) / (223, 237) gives 25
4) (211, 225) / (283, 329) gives 27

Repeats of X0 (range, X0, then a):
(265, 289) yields 3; 3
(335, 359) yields 12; 12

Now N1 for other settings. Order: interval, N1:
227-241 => 3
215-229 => 0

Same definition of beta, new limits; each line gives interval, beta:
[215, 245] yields 3.46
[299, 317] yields 3.56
